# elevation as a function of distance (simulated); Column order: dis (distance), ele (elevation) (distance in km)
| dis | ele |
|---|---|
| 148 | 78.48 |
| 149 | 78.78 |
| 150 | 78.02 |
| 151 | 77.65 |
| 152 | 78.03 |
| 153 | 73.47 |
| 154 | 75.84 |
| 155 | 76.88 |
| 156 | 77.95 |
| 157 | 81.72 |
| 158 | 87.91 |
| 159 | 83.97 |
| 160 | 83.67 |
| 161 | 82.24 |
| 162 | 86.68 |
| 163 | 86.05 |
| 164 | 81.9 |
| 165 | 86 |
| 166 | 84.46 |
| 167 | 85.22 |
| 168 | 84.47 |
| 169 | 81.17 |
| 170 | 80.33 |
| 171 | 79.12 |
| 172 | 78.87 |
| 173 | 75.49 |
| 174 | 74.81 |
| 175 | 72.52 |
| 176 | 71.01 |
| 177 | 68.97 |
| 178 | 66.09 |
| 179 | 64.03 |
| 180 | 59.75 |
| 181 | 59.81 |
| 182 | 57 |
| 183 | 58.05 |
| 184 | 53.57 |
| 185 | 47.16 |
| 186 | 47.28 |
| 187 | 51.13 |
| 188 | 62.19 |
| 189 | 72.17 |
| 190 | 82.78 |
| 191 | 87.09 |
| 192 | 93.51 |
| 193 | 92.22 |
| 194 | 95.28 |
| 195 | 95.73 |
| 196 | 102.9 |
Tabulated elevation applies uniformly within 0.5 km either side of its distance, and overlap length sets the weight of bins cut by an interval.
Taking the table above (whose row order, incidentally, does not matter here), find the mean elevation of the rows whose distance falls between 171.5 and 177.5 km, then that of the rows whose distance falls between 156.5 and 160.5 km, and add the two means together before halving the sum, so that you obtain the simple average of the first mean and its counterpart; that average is 79.0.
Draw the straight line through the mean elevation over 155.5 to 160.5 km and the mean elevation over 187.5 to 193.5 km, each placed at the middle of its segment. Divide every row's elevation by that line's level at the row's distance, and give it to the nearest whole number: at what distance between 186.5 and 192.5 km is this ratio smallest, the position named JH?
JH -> 187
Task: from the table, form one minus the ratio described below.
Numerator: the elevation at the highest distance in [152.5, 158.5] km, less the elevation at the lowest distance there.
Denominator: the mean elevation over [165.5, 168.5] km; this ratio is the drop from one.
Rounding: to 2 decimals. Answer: 0.83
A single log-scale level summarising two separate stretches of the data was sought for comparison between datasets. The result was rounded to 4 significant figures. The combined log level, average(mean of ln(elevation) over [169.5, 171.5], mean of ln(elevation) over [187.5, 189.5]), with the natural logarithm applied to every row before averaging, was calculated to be 4.292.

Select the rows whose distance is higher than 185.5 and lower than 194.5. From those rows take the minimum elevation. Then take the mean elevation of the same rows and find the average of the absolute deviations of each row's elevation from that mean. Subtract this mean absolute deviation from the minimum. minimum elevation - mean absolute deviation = 31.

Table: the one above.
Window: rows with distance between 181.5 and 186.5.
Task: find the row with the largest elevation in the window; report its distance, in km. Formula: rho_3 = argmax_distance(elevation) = 183 km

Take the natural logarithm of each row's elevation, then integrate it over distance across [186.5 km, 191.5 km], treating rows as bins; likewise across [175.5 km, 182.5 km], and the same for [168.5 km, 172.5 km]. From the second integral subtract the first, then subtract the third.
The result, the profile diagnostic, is -10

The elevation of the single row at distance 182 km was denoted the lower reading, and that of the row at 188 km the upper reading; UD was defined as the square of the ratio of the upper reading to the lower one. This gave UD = 1.2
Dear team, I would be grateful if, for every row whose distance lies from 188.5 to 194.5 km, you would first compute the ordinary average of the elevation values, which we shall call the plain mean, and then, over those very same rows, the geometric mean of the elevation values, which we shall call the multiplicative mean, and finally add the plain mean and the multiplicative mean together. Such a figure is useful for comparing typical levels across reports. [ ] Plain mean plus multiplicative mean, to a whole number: 174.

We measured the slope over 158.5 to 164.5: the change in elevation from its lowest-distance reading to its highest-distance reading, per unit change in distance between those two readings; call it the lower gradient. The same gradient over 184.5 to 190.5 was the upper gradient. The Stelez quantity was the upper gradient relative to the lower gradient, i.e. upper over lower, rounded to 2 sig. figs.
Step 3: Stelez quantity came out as -17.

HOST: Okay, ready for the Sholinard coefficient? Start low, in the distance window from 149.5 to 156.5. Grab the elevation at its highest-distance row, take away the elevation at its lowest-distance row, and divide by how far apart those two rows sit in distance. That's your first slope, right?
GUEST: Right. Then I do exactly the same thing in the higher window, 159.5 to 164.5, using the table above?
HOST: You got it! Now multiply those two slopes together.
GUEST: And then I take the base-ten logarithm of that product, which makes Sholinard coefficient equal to -2.3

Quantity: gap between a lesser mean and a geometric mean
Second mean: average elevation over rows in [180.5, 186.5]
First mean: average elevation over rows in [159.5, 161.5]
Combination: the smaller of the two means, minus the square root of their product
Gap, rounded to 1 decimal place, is -13.0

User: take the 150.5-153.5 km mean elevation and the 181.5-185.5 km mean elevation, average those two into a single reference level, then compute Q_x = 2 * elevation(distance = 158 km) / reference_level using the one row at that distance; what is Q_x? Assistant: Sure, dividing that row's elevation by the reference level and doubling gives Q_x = 2.70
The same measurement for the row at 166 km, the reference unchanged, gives 2.59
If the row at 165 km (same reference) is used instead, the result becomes 2.64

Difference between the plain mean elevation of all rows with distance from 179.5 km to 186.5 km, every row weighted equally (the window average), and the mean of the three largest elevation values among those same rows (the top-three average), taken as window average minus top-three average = -4.5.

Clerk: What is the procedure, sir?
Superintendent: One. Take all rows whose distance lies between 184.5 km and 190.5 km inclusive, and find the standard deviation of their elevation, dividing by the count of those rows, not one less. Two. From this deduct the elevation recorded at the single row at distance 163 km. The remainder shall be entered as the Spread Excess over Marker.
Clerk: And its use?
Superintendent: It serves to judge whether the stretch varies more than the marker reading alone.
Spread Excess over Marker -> -73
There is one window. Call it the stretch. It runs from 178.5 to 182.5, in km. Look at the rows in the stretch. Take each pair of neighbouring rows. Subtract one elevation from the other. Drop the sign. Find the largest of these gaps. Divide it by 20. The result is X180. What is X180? 0.21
